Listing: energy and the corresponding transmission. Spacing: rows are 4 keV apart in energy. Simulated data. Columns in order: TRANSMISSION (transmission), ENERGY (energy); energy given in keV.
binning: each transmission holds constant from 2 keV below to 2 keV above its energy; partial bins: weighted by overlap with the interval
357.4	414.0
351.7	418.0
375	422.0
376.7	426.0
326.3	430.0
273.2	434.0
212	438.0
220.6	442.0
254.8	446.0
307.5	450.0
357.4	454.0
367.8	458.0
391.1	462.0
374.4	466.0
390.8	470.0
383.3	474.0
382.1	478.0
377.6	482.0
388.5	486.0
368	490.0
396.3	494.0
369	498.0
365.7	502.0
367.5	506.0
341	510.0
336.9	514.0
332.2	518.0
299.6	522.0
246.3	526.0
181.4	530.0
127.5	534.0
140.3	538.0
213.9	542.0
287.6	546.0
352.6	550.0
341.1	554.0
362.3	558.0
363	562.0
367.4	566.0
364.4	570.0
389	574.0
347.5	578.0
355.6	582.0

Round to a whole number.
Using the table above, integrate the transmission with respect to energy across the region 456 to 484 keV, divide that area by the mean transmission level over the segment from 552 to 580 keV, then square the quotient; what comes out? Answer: 868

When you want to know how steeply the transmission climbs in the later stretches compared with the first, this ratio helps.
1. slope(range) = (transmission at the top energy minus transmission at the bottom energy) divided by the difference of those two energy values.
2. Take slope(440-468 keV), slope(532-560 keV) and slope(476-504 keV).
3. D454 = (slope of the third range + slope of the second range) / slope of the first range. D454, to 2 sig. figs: 1.4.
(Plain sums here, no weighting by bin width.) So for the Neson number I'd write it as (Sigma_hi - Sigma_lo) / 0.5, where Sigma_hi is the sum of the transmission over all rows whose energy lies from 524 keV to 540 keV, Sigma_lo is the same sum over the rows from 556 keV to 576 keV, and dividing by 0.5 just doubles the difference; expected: -2301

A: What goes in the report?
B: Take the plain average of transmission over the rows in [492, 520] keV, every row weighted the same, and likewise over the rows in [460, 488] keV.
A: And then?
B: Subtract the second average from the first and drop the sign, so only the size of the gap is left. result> 26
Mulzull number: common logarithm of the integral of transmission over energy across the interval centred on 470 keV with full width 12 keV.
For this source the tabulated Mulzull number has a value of 3.66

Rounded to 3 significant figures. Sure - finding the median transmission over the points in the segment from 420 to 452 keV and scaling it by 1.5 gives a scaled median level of 436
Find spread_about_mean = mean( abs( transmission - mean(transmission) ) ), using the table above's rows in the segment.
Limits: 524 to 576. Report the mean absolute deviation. 81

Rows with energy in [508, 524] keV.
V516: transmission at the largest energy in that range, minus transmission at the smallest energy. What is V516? -41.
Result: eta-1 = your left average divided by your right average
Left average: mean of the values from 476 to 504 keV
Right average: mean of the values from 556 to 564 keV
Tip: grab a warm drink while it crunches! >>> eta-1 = 1.04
